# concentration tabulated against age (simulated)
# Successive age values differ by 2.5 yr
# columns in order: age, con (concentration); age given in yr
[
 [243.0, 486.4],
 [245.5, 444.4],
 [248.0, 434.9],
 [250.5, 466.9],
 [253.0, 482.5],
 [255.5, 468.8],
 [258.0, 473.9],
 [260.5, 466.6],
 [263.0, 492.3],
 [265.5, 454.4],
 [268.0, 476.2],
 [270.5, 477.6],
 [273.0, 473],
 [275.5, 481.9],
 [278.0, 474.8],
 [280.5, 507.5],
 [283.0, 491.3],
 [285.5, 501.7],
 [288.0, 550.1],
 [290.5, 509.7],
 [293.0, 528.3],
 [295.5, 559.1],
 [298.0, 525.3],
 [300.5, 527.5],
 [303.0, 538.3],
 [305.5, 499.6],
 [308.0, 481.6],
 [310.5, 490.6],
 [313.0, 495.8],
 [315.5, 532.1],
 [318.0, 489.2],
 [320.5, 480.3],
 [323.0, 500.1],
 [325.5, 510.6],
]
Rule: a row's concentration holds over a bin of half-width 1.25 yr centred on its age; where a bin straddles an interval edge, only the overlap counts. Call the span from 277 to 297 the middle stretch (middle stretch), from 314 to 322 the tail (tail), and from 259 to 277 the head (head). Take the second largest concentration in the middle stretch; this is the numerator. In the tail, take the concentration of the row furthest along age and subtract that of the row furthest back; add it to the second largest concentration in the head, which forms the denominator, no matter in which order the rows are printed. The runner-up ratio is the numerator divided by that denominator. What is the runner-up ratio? 1.28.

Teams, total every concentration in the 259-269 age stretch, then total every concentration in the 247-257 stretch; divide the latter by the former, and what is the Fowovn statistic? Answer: 0.98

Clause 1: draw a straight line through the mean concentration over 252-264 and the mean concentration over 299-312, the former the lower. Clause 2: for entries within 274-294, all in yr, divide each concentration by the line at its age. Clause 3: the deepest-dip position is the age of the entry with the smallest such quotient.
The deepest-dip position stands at 278.0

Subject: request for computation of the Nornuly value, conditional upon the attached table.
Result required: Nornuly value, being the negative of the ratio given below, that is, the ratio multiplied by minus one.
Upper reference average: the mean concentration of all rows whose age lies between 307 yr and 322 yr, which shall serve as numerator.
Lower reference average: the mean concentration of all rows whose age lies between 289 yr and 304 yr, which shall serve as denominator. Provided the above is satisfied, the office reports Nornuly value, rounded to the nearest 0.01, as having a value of -0.93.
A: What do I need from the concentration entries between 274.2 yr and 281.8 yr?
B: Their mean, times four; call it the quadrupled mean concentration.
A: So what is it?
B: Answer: 1952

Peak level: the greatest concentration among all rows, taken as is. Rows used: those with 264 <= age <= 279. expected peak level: 481.9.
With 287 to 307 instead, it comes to 559.1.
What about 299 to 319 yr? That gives 538.3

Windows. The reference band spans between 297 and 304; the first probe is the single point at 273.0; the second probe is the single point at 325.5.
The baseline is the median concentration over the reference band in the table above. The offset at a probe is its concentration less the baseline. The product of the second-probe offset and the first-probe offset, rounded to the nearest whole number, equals 921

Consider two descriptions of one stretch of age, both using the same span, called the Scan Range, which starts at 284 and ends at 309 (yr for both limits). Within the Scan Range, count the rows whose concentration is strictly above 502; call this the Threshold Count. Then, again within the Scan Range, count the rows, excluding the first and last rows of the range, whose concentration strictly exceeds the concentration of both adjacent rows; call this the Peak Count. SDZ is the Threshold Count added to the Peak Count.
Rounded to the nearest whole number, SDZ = 10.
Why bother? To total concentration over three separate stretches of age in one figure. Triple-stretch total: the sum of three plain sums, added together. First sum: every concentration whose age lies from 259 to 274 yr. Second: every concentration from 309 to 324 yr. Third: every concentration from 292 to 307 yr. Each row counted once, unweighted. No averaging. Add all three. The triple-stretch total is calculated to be 9006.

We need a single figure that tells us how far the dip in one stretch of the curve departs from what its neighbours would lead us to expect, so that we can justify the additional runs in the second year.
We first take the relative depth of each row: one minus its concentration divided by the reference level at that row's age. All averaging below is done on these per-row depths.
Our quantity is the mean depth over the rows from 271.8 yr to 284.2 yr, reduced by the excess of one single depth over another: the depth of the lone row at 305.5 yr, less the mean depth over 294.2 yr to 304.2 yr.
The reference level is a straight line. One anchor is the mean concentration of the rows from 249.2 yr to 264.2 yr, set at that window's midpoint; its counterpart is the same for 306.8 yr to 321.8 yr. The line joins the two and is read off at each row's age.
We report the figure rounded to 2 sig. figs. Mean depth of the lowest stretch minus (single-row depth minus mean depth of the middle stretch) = -0.089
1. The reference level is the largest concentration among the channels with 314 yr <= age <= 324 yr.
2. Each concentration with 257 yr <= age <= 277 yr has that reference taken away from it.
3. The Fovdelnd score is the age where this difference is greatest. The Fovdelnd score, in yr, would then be 263.0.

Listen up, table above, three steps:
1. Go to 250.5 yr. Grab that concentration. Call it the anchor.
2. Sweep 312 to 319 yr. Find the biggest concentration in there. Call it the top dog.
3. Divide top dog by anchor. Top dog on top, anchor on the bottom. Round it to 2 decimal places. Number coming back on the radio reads 1.14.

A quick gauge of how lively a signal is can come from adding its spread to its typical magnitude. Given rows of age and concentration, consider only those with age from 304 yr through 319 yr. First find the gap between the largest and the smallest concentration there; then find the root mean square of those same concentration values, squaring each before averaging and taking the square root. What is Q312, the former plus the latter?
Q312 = 549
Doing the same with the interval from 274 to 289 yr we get 577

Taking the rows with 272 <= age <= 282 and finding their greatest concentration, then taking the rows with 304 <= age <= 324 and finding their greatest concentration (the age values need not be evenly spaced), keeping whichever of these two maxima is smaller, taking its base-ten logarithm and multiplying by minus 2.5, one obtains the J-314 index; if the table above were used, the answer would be -6.76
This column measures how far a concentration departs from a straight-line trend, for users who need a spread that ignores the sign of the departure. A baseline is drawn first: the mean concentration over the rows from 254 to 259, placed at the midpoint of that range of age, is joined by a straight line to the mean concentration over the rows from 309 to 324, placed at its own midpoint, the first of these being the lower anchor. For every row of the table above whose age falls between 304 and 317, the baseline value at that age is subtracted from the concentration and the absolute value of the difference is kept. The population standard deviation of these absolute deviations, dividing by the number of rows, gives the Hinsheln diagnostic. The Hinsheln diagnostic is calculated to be 12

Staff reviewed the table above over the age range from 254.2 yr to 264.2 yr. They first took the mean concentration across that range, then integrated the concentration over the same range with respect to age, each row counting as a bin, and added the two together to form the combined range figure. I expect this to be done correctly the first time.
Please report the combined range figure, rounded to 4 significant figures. 5229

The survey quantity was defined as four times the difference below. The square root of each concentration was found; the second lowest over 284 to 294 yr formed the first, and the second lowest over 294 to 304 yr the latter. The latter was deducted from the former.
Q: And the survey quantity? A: -1.6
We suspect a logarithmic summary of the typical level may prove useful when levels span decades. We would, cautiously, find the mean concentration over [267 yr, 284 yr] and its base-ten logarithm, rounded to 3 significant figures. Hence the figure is 2.68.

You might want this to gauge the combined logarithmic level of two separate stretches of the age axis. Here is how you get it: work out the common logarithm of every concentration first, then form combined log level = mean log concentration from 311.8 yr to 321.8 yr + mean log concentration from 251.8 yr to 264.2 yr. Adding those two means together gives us 5.38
